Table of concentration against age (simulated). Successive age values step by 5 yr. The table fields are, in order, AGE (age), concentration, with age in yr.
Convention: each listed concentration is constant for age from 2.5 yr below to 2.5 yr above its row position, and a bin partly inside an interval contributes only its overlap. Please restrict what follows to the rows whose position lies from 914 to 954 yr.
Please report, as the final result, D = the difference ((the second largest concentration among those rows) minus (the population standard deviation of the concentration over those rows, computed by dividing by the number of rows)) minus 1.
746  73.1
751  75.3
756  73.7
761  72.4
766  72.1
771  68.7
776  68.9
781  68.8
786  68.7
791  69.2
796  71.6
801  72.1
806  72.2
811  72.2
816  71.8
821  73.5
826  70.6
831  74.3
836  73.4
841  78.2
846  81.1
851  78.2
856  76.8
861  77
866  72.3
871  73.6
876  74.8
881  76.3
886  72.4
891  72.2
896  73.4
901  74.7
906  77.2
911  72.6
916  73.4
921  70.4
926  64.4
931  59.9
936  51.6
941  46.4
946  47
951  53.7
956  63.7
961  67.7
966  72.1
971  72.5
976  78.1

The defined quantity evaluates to 60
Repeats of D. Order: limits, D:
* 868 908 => 74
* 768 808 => 70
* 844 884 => 75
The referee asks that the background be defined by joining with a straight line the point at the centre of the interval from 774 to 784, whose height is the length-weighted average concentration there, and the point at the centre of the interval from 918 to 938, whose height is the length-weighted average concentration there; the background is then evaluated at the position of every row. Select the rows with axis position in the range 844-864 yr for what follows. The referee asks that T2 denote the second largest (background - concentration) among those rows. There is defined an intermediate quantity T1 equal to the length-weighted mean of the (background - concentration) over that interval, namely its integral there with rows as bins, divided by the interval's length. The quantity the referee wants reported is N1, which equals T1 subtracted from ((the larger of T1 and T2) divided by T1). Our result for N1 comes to 13.5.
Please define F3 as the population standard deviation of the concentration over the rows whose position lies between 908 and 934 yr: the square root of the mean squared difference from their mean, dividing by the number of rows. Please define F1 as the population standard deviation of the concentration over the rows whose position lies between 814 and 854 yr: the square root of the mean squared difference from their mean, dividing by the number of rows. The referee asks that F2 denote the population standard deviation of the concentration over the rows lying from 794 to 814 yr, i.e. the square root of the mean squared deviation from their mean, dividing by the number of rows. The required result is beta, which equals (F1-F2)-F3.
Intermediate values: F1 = 3.4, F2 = 0.2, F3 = 5.2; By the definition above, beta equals -2.0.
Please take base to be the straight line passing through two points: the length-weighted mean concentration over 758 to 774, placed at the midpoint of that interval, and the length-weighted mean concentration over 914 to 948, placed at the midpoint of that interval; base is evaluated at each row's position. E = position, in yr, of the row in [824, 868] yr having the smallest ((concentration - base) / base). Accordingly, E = 826 yr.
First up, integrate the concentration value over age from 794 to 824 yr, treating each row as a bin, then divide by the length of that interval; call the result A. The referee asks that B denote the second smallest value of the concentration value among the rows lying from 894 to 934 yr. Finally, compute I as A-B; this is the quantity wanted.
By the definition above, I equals 7.8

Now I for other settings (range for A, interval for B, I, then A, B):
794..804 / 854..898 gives -0.4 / 71.9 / 72.3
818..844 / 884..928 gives 3.7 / 74.1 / 70.4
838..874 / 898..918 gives 3.3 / 76.7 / 73.4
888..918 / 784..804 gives 4.7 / 73.9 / 69.2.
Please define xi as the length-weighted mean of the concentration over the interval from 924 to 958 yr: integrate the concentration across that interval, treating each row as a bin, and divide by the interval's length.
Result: 55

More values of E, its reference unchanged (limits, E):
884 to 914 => 886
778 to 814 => 781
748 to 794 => 771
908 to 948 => 941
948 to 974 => 951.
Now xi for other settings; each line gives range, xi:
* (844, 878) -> 76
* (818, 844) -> 74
